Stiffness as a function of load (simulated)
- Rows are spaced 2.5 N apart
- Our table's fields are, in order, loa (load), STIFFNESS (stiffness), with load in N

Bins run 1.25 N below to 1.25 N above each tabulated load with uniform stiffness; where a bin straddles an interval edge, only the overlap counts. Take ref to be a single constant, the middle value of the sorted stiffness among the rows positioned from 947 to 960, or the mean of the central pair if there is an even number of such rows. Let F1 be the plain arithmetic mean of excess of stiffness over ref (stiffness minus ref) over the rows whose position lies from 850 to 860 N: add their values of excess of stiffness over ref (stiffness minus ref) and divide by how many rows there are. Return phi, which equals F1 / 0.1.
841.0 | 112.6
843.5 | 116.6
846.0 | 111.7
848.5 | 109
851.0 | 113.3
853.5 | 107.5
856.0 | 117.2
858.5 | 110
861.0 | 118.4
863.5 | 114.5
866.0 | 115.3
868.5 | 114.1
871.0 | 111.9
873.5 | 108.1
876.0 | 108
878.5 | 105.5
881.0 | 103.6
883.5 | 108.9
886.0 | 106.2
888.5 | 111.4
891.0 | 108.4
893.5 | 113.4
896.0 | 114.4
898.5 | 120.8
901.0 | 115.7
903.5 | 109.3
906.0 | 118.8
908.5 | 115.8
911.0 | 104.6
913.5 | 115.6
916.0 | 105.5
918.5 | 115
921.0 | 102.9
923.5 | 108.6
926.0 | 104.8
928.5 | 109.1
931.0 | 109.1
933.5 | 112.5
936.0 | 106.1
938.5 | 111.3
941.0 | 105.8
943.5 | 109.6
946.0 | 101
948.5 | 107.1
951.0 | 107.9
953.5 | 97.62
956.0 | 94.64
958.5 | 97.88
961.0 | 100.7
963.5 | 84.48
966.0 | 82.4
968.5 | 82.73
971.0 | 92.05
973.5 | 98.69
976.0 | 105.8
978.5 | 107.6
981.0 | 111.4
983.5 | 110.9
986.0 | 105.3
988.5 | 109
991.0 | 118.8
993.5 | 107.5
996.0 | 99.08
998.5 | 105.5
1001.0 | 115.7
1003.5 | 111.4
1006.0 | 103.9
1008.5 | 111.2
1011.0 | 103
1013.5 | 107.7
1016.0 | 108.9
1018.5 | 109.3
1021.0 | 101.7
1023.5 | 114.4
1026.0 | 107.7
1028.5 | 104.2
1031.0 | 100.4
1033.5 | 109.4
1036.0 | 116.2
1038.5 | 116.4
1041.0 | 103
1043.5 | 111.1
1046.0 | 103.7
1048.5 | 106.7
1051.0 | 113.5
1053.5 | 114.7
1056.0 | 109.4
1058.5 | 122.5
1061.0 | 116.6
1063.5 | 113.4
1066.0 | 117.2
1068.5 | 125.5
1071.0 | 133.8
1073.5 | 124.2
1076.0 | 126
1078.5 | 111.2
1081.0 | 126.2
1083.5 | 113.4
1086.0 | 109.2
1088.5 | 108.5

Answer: 141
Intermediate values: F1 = 14.1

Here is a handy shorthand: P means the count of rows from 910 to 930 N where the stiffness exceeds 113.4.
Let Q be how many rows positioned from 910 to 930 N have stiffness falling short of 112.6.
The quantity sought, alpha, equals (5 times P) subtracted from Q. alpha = -4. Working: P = 2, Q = 6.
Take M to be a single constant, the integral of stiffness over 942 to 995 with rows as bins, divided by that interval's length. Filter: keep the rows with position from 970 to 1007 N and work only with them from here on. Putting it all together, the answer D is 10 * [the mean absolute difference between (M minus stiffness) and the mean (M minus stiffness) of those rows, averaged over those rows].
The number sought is 50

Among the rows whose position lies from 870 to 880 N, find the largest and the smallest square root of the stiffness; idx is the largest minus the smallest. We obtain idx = 0.31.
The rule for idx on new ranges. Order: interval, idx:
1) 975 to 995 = 0.64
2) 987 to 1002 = 0.95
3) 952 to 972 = 0.96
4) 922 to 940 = 0.37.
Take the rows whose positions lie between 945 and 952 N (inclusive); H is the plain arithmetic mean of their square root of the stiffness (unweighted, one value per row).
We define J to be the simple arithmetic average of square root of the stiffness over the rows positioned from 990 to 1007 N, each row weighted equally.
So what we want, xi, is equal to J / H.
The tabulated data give 1.02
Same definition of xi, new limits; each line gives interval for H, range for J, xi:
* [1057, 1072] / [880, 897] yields 0.95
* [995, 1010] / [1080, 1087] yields 1.04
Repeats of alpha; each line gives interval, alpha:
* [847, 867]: -17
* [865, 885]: -4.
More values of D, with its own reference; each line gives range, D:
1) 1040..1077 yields 71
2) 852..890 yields 37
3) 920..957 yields 38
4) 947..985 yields 80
